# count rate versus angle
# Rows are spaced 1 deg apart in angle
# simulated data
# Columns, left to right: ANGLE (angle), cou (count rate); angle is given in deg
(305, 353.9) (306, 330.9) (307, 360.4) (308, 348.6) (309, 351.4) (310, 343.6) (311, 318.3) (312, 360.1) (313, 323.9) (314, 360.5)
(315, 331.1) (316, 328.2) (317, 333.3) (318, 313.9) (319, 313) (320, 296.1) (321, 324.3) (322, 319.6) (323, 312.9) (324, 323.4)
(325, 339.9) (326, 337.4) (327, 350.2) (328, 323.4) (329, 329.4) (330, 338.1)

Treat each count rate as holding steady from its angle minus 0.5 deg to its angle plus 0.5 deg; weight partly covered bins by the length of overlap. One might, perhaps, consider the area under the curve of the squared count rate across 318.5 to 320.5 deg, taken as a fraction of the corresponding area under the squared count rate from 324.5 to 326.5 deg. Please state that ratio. 0.81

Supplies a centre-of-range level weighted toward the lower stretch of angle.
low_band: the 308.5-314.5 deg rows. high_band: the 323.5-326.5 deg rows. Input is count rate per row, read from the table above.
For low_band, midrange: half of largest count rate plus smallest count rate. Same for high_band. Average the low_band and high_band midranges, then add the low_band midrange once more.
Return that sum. 675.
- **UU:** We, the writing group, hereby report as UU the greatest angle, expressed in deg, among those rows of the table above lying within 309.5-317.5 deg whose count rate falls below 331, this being 316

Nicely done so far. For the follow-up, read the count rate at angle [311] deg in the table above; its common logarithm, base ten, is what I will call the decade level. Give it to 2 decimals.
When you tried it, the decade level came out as 2.50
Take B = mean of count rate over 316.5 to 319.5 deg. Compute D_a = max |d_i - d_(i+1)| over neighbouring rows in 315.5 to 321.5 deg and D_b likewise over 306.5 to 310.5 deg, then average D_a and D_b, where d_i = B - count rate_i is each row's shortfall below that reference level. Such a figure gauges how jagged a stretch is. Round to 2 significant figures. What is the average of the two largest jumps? 20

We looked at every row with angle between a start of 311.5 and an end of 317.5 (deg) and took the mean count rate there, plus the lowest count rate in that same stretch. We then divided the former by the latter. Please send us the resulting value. 1.05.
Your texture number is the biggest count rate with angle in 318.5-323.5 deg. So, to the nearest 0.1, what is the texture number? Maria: 324.3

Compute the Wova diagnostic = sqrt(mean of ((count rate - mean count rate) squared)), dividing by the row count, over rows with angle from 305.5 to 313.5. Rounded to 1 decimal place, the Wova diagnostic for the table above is 15.1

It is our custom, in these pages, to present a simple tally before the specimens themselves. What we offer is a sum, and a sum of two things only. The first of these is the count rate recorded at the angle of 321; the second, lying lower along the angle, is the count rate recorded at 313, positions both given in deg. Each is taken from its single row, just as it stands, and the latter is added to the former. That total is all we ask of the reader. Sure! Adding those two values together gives 648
